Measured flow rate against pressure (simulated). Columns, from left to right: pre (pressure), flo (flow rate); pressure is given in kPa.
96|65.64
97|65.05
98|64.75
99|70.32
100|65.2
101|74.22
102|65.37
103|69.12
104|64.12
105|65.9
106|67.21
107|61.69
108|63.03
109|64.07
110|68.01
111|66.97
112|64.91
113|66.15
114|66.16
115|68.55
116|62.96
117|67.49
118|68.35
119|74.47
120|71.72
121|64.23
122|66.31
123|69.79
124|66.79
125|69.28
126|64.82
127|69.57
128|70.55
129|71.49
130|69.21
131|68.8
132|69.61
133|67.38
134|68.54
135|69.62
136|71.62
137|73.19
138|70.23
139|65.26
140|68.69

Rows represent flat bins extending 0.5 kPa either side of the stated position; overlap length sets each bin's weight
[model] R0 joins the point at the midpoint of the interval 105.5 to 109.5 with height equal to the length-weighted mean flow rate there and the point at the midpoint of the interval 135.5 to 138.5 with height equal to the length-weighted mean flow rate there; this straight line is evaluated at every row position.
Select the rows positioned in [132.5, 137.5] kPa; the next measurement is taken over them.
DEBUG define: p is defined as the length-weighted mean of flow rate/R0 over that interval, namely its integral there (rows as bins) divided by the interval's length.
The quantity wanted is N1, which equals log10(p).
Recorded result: -0.007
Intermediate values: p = 0.98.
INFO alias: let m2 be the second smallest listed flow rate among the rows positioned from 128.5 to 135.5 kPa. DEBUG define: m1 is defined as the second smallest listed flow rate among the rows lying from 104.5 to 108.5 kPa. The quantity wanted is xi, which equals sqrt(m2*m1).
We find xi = 65.7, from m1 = 63.03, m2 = 68.54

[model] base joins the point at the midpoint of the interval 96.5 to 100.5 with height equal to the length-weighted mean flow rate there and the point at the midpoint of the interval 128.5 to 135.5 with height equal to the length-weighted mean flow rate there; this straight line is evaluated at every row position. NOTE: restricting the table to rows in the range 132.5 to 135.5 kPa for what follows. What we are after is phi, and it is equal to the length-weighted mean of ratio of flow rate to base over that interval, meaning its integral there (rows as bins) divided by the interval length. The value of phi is 0.99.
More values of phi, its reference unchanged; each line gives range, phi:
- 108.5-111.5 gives 0.99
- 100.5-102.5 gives 1.05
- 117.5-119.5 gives 1.05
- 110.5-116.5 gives 0.98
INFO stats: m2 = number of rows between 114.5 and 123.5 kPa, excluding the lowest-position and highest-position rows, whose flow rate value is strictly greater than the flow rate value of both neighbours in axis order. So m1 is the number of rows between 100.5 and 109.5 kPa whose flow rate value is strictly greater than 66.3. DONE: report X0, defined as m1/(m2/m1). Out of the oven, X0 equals 9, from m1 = 3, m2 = 1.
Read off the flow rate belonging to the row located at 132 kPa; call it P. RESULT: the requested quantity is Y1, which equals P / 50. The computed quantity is 1.39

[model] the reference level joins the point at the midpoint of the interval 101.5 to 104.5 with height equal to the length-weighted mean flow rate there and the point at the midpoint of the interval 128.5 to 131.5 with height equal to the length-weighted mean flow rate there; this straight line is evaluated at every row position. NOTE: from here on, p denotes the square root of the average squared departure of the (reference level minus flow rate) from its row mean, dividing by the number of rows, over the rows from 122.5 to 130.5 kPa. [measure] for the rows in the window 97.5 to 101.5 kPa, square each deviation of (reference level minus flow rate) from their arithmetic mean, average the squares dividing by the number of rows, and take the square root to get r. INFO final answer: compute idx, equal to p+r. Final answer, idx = 5.7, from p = 1.9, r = 3.8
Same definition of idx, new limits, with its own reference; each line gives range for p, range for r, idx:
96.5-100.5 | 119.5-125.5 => 4.8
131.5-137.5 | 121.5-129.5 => 3.8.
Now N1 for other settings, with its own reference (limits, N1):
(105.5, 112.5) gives 0.005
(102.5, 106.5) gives 0.023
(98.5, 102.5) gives 0.044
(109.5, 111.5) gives 0.018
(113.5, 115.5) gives 0.010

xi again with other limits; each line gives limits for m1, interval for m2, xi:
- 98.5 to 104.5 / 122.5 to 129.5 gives 66.0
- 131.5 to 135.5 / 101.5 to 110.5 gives 65.7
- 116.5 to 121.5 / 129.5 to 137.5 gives 68.0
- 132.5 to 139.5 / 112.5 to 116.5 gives 66.8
